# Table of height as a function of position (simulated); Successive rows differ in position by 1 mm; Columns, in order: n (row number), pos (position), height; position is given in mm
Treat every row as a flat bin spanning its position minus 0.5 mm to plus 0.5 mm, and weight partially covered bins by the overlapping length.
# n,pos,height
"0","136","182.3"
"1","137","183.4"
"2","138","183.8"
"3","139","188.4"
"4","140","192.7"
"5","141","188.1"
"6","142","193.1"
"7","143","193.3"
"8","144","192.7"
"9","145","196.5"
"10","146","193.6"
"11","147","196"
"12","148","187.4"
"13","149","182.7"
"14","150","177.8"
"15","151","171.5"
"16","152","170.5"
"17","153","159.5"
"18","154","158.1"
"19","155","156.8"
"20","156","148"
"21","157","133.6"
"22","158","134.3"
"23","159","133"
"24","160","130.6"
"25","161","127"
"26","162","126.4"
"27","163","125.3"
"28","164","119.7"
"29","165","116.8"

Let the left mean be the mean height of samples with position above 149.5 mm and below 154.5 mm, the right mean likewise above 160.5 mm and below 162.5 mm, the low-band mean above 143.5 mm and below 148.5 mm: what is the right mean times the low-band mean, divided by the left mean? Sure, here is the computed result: 146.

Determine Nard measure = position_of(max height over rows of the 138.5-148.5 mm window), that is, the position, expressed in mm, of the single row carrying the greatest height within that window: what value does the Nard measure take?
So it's 145 mm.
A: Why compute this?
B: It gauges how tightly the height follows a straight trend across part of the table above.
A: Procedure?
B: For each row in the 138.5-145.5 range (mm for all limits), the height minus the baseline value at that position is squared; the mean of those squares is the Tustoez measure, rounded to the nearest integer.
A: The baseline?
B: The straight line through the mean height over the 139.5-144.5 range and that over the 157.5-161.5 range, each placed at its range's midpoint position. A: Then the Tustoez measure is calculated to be 85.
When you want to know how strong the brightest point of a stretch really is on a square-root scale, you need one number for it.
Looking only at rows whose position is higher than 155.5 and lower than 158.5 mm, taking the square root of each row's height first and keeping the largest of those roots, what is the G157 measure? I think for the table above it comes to 12.2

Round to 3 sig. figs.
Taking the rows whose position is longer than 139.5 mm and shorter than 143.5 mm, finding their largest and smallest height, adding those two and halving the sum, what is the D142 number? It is 191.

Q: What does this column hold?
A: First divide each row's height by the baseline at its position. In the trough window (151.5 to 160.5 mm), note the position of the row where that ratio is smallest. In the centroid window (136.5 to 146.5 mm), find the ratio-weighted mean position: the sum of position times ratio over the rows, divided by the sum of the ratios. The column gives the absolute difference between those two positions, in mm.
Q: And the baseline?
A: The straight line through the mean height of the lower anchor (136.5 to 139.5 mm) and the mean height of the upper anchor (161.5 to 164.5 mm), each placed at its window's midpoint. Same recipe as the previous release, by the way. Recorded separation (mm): 15.3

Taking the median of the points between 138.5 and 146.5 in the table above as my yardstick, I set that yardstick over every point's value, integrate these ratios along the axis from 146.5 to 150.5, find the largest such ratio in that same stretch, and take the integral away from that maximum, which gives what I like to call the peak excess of -3.1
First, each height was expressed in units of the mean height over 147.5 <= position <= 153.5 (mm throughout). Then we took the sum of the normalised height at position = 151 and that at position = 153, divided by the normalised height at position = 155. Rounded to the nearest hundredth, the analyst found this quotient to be 2.11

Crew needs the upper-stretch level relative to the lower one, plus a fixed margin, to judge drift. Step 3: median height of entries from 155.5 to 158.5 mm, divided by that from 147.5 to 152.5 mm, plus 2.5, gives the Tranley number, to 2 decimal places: 3.26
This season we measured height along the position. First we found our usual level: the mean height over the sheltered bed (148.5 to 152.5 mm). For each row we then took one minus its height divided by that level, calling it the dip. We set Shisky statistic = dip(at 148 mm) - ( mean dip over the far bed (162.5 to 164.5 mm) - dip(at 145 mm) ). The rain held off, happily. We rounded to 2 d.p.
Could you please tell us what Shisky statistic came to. -0.49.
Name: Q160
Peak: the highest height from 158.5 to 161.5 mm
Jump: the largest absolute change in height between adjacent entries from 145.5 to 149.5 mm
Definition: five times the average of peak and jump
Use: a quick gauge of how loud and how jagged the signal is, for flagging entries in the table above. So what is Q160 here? 354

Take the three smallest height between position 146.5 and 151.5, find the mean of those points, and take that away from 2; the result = -175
